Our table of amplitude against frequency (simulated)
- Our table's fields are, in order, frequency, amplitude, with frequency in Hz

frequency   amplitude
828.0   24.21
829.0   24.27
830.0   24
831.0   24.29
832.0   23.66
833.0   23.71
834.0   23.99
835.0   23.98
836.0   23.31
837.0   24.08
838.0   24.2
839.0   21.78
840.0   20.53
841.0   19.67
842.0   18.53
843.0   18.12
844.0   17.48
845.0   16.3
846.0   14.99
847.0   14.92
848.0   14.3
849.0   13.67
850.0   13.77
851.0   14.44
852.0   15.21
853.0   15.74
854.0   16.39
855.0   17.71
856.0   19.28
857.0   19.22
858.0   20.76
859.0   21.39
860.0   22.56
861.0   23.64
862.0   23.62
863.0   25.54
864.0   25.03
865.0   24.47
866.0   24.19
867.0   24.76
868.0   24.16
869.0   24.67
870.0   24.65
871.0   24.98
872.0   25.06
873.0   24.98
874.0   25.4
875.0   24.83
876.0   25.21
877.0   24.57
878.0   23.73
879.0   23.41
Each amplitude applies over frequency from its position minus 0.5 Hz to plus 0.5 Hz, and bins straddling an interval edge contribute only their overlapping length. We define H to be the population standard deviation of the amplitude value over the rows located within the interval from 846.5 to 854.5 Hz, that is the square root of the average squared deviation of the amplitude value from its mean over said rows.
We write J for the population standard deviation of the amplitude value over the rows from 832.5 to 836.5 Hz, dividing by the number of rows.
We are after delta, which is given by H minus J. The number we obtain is 0.6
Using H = 0.89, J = 0.3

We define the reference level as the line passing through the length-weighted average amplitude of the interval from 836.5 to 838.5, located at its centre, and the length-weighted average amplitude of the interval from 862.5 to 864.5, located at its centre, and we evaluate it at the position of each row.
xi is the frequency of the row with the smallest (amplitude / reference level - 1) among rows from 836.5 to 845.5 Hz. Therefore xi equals 845.0 Hz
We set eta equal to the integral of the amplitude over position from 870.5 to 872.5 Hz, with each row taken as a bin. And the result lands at 50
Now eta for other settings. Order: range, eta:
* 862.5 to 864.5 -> 51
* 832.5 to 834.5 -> 48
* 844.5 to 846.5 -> 31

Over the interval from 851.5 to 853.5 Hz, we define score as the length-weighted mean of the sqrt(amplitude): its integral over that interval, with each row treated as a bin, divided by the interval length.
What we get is 3.9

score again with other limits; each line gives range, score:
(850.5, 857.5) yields 4.1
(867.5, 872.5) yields 5.0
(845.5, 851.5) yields 3.8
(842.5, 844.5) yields 4.2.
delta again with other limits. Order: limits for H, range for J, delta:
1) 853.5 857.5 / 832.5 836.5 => 0.9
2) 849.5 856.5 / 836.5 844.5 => -0.7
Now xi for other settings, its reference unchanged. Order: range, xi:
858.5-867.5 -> 859.0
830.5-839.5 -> 839.0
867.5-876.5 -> 868.0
